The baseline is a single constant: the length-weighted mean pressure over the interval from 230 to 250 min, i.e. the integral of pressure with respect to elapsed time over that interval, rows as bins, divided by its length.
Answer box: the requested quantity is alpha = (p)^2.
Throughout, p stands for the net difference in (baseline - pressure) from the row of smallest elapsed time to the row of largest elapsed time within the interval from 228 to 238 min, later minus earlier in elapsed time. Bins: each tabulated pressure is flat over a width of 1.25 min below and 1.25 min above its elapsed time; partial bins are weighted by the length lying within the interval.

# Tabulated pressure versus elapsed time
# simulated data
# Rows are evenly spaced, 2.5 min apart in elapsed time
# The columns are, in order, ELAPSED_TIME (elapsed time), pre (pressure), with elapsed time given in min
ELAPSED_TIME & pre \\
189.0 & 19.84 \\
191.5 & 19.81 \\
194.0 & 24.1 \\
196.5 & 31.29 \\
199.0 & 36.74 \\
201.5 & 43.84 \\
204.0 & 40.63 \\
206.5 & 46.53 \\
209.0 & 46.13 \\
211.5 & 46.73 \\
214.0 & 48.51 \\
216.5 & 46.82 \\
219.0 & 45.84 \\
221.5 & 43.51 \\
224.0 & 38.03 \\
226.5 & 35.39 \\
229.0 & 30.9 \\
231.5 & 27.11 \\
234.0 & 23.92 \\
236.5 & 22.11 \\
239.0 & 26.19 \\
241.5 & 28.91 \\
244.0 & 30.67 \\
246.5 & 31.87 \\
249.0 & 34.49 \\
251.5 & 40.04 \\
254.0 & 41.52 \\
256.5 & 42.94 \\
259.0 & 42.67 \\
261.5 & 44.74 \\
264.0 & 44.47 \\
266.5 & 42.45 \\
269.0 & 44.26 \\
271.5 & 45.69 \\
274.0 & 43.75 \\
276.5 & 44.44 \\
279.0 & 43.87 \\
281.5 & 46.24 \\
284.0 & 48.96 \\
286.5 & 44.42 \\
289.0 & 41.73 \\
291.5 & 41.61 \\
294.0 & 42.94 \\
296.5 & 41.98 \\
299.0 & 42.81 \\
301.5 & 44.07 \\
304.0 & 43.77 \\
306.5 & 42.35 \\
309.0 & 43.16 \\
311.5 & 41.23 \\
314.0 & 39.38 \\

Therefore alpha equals 77.3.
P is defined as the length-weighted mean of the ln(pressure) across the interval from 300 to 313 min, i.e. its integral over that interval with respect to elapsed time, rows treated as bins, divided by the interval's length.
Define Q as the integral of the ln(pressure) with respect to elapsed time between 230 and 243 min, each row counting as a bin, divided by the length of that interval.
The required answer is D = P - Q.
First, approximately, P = 3.76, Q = 3.25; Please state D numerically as 0.51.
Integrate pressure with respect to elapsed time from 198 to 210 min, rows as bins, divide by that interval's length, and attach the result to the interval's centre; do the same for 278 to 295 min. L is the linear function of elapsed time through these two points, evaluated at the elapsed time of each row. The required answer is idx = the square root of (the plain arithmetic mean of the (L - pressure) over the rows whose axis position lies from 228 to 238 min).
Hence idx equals 4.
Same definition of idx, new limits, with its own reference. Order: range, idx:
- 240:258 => 3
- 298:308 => 1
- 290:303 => 1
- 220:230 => 2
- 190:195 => 5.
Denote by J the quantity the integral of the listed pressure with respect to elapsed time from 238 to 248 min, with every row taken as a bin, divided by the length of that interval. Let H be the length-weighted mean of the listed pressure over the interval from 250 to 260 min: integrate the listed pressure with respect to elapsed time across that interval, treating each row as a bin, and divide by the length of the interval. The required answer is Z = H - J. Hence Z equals 12.0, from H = 41.6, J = 29.6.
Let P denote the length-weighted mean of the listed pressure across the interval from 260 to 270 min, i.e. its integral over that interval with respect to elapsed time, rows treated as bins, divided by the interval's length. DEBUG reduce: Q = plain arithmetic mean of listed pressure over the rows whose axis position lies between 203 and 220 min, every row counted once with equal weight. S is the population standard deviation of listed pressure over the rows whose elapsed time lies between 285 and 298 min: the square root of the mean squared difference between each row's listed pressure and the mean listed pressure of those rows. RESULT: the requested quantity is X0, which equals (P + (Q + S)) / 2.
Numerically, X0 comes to 45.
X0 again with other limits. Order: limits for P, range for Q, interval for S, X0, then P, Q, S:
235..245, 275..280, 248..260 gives 37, 26.8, 44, 3.1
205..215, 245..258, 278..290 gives 44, 46.8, 38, 2.4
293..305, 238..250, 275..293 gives 38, 43.1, 30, 2.4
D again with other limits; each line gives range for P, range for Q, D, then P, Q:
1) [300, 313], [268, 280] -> -0.04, 3.76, 3.79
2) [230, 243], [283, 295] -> -0.53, 3.25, 3.78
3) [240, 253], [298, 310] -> -0.27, 3.50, 3.77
